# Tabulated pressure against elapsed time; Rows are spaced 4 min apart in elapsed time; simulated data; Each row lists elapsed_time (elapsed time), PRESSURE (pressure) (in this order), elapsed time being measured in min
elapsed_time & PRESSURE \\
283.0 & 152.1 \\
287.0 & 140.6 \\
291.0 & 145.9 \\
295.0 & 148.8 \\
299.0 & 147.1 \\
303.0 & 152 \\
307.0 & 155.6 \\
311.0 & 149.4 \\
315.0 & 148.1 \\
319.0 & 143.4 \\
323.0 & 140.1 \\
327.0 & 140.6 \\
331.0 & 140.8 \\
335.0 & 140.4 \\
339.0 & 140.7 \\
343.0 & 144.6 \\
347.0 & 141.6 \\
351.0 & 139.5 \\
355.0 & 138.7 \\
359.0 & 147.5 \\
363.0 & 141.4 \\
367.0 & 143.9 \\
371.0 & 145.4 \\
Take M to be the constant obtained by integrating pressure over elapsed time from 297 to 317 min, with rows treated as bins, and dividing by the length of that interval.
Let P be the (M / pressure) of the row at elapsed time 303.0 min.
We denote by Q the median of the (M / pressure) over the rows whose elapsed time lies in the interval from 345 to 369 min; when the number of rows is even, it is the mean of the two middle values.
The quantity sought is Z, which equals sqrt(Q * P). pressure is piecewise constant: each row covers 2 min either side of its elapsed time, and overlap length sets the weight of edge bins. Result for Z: 1.026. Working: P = 0.99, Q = 1.06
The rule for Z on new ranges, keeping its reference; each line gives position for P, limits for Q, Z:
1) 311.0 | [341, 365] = 1.035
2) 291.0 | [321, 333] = 1.050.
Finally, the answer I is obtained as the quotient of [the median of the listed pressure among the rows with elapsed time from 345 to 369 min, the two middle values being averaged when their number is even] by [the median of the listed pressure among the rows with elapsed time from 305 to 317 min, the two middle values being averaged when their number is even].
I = 0.95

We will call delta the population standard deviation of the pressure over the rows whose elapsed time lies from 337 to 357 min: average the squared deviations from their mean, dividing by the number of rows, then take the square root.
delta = 2.0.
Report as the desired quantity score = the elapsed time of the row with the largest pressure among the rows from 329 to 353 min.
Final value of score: 343.0 min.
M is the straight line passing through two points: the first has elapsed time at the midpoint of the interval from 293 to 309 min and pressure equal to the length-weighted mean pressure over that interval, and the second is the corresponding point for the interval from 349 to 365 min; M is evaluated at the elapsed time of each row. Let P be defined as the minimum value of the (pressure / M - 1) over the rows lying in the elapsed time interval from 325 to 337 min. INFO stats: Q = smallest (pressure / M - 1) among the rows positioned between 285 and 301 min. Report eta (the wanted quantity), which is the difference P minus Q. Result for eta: 0.041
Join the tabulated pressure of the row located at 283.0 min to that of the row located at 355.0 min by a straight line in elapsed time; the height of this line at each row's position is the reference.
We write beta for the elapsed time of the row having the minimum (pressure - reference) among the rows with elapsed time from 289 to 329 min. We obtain 291.0 min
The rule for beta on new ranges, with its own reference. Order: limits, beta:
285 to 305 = 287.0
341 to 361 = 355.0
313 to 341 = 323.0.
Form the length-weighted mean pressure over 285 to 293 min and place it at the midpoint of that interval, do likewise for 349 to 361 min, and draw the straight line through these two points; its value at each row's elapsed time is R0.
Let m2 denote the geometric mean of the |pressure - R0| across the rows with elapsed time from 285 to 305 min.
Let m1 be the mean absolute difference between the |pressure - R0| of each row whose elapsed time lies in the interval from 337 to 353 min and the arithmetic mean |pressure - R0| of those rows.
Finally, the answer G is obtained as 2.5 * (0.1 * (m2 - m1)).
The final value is 0.9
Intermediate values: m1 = 0.7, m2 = 4.3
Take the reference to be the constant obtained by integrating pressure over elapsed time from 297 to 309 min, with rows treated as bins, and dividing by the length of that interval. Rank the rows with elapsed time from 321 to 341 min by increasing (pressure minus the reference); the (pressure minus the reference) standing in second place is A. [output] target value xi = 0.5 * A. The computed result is -5.58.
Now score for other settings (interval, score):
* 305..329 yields 307.0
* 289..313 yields 307.0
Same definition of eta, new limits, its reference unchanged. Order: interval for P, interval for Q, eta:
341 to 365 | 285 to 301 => 0.058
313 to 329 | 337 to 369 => -0.021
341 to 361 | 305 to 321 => 0.007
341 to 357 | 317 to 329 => 0.025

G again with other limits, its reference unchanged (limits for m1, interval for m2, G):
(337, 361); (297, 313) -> 1.6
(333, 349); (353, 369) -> 0.3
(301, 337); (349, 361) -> 0.1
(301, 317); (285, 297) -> 0.3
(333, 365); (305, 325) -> 0.7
